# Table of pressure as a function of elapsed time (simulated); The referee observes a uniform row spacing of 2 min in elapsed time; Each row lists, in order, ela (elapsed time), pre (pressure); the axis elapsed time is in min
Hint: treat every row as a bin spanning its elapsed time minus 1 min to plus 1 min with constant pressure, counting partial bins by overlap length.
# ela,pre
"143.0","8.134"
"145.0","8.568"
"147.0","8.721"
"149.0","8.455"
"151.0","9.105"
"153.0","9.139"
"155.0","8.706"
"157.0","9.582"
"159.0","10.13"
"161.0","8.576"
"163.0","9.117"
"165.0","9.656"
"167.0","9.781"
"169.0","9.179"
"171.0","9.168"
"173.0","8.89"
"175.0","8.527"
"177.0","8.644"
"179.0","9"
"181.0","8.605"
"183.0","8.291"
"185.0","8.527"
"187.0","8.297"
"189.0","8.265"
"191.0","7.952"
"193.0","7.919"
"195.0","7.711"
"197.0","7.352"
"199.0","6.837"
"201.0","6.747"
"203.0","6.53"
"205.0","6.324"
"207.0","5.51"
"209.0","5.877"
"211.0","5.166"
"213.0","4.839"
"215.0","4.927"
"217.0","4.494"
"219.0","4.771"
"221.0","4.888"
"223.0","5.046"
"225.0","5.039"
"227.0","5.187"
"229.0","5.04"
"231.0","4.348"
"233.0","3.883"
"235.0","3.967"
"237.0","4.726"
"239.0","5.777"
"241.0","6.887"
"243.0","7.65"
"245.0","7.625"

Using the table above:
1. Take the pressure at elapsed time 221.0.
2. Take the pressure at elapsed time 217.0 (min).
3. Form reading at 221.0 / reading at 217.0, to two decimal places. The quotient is 1.09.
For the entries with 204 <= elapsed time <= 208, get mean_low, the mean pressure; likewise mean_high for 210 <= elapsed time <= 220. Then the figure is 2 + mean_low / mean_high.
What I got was 3.22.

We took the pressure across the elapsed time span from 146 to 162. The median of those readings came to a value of 8.9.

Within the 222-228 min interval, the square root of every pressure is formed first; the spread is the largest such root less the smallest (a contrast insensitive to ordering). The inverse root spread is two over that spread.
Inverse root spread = 61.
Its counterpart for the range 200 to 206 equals 24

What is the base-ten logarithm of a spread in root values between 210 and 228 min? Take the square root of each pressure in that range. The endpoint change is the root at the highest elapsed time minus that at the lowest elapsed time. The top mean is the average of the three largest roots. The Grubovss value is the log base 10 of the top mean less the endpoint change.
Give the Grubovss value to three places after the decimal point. 0.354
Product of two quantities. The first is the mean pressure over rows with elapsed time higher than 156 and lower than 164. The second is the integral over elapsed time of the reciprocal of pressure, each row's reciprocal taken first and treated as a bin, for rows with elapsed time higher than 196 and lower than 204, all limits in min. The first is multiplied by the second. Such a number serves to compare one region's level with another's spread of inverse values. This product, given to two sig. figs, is 11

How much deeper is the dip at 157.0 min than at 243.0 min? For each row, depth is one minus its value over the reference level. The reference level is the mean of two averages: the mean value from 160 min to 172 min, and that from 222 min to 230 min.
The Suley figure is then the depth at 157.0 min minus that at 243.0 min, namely -0.27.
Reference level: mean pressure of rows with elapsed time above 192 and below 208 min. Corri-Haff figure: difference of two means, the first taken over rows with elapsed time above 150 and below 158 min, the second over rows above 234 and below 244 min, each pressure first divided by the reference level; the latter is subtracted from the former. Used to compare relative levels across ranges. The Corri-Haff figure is 0.485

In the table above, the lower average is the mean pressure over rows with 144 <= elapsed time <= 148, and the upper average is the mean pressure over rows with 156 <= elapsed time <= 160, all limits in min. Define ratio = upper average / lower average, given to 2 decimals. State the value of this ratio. 1.14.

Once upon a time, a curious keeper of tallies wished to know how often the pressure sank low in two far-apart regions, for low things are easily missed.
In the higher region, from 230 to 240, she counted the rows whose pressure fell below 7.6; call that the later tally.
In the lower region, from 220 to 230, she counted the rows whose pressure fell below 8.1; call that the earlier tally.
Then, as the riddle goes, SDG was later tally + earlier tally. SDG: 10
